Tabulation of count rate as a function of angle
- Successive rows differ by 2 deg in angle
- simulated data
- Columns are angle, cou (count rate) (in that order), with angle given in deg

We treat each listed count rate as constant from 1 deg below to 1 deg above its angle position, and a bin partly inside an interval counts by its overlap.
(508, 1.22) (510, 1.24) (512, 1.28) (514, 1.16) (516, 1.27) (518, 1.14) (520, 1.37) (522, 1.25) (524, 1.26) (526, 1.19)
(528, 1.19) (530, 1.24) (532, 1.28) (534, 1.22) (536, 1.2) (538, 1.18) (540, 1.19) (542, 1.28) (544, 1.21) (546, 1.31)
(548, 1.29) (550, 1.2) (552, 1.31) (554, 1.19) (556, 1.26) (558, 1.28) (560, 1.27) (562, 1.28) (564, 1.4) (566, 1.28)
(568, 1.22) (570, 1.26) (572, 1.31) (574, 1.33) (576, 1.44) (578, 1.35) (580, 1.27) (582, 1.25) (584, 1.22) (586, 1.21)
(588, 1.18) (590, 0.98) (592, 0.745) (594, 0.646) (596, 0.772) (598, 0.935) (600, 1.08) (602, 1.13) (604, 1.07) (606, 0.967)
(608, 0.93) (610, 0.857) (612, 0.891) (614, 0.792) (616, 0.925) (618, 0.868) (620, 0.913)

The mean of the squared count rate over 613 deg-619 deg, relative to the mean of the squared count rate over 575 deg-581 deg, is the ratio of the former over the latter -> 0.41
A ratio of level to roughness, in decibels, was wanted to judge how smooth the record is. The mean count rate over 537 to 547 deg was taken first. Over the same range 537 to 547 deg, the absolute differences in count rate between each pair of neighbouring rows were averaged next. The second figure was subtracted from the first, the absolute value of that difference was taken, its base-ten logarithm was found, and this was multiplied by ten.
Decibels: 0.67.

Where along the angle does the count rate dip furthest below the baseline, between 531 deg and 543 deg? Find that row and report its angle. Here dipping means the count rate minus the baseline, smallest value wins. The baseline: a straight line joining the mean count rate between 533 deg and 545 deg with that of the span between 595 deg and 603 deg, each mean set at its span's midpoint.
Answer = 538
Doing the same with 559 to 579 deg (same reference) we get 568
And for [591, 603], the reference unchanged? 594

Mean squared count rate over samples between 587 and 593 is 0.97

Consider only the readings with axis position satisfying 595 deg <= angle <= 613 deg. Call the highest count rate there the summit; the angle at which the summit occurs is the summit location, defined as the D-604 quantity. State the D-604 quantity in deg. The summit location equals 602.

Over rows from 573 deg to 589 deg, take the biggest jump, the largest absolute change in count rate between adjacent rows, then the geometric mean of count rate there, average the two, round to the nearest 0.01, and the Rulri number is 0.69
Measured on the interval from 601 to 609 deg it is 0.56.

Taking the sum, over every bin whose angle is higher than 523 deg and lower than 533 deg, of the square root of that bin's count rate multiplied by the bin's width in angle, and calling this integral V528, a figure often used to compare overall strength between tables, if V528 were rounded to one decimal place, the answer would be 11.1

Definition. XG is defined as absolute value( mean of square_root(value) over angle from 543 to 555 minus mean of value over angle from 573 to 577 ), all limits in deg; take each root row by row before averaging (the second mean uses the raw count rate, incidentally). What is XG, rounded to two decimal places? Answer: 0.27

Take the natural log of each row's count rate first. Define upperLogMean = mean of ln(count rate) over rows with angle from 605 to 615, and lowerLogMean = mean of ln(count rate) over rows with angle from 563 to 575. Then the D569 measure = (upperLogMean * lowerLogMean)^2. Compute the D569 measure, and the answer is 0.0010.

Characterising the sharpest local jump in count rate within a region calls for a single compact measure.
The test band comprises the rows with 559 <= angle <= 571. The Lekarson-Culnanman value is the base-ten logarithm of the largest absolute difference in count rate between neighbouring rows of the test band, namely -0.92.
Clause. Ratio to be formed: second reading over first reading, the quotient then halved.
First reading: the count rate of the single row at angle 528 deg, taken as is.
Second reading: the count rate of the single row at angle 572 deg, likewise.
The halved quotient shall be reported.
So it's 0.55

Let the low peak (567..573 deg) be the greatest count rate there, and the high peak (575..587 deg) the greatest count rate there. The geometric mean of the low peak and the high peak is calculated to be 1.37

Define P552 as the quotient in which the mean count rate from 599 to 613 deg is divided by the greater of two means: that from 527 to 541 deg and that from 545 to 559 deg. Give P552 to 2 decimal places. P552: 0.78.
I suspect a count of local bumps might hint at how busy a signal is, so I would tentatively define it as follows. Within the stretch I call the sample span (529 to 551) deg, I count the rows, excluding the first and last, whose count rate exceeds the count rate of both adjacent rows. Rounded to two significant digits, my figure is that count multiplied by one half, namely 1.5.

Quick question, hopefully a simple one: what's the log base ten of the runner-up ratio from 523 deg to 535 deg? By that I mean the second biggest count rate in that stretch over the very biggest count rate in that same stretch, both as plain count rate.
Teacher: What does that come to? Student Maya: -0.007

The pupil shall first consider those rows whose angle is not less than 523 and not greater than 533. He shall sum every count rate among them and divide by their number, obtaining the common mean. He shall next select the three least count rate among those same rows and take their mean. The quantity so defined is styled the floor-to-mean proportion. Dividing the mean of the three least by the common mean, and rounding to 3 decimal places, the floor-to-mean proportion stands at 0.979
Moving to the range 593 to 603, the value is 0.859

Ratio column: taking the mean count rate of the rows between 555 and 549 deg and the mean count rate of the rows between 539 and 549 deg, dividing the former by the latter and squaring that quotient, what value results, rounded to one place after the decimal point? 1.0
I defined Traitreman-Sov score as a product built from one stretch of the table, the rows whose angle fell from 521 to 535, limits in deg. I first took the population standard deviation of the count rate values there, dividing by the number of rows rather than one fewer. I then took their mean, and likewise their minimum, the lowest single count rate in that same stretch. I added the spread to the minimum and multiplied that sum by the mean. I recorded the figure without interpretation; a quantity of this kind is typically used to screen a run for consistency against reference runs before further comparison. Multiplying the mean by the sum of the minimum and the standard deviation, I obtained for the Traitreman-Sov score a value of 1.51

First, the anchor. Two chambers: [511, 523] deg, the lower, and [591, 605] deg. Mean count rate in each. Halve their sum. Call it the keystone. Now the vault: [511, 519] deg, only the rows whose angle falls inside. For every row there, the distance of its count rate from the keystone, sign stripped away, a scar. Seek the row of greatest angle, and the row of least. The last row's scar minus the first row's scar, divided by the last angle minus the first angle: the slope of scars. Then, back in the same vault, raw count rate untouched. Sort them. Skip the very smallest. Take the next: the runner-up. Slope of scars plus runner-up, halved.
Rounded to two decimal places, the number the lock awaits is 0.57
